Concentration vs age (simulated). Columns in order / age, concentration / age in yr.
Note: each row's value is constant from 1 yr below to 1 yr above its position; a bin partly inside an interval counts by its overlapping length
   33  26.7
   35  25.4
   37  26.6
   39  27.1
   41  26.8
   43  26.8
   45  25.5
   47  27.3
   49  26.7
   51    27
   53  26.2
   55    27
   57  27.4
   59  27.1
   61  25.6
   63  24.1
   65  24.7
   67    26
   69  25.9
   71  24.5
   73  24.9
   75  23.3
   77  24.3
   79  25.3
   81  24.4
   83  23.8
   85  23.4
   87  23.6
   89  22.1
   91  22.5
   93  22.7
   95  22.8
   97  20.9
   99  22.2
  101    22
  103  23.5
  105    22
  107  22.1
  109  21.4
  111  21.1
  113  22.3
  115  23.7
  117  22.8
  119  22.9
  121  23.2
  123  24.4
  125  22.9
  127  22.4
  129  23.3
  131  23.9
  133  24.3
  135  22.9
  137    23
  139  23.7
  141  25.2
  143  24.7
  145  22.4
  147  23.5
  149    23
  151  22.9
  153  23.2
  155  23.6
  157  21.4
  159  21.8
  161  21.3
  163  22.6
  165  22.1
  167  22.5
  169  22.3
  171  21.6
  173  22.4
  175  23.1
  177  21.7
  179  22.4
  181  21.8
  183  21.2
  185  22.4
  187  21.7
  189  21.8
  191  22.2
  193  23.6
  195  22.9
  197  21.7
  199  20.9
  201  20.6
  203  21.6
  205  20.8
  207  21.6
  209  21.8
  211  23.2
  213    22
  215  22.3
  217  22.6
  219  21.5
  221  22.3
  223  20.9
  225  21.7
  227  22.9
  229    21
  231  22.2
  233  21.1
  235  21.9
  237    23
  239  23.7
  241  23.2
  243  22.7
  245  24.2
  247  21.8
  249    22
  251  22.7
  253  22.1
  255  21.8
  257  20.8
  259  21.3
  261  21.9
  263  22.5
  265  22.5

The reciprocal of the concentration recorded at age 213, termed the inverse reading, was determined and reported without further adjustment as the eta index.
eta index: 0.0455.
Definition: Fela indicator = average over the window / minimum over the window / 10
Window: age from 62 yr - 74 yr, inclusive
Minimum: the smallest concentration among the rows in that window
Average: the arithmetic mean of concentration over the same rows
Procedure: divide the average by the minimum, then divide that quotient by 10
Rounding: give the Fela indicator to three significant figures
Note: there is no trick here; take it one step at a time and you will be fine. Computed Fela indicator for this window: 0.104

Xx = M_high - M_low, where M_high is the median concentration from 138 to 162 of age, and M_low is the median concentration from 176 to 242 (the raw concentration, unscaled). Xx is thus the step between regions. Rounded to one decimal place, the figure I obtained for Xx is 1.3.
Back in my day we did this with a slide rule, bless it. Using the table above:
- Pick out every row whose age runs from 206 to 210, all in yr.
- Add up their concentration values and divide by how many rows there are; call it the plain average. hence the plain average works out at 21.7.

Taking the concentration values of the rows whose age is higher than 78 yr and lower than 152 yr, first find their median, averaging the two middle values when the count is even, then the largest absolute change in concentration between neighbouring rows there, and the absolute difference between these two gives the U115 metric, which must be 20.6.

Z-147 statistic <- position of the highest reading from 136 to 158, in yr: 141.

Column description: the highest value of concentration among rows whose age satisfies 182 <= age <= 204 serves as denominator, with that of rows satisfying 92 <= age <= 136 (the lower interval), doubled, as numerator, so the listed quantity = 2.07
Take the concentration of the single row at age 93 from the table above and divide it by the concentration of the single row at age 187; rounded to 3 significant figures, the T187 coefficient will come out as 1.05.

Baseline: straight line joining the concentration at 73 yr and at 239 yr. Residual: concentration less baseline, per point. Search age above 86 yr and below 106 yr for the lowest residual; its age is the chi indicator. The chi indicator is 97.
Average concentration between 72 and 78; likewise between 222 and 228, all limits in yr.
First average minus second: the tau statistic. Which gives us 2.3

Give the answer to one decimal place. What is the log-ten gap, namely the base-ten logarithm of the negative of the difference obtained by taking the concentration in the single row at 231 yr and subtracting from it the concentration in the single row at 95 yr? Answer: -0.2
